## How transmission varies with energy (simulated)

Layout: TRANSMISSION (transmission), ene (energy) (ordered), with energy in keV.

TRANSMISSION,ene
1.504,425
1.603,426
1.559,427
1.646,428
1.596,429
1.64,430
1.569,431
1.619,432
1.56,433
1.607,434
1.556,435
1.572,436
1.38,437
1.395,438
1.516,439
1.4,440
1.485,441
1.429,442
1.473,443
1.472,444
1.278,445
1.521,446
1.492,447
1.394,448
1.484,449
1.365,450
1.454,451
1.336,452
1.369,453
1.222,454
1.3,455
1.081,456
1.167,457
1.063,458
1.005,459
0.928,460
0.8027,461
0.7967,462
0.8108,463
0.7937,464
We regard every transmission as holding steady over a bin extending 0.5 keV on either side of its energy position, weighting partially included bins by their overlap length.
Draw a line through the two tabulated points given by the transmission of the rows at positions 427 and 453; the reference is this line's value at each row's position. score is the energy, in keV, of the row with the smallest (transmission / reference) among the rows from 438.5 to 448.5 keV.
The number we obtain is 445 keV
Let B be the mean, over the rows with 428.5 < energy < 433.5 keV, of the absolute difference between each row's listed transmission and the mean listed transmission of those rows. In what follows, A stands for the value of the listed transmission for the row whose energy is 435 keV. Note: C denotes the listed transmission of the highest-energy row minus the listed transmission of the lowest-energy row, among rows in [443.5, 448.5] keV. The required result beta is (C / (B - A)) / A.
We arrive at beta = 0.03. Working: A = 1.556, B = 0.03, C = -0.08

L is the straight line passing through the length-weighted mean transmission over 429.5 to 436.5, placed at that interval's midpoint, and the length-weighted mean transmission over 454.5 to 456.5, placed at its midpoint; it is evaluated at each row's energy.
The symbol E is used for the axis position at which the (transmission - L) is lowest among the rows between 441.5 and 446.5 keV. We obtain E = 445 keV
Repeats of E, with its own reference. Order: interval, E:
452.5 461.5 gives 461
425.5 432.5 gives 427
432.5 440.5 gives 437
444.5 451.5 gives 445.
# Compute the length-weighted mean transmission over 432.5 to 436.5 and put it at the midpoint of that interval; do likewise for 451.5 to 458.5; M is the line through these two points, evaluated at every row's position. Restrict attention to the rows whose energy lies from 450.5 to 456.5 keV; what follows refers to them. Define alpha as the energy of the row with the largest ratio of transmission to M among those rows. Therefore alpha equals 451 keV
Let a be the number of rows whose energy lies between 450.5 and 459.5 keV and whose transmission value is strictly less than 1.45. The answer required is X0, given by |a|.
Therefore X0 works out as 8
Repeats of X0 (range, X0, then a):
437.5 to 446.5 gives 4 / 4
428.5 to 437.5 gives 1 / 1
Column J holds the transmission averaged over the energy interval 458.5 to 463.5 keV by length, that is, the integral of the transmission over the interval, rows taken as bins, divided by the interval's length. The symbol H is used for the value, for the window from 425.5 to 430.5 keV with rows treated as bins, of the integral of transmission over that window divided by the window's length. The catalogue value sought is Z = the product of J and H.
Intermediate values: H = 1.61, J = 0.9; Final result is 1.4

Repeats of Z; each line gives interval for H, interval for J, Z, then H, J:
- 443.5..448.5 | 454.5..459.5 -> 1.6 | 1.43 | 1.1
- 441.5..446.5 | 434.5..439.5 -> 2.1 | 1.43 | 1.5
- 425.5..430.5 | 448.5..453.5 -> 2.3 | 1.61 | 1.4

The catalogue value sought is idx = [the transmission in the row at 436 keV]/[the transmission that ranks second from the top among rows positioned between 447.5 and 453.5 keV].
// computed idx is 1.08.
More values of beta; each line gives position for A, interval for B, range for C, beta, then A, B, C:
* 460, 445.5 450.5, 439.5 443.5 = -0.09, 0.928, 0.06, 0.07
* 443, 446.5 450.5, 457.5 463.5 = 0.12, 1.473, 0.05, -0.25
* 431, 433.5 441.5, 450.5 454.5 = 0.10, 1.569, 0.07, -0.23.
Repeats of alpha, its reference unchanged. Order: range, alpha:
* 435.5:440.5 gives 436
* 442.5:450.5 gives 449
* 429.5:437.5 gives 436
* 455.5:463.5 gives 457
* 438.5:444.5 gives 444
